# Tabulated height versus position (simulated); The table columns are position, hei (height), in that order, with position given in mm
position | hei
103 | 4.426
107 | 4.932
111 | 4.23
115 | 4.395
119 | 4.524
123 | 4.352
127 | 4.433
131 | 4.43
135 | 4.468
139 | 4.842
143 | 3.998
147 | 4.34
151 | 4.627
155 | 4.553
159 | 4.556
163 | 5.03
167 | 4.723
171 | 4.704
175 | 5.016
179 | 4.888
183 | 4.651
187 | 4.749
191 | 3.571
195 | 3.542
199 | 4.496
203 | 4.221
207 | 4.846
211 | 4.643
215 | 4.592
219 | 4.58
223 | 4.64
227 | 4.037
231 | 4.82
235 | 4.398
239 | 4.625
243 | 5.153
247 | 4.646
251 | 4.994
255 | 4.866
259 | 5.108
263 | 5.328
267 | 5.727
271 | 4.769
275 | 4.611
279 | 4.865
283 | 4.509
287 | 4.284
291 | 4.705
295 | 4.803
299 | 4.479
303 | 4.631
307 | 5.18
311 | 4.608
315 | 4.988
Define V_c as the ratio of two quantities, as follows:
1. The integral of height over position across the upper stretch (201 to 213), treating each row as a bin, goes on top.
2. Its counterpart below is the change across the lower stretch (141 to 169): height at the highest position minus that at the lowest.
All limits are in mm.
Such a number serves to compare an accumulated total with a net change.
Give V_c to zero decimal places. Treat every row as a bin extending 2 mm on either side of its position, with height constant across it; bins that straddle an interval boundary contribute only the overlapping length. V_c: 76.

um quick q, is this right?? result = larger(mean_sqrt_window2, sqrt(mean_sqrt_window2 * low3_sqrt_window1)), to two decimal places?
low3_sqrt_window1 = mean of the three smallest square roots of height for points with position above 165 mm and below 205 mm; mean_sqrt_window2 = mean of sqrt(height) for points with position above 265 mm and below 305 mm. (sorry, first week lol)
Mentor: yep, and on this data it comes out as 2.18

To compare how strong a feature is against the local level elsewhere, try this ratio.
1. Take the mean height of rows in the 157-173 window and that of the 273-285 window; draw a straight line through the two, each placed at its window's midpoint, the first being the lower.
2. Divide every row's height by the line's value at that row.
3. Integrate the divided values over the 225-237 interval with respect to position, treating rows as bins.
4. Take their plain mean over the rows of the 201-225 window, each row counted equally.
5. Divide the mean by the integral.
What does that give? 0.086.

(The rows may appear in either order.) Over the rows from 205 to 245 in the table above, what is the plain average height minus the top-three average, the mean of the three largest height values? -0.31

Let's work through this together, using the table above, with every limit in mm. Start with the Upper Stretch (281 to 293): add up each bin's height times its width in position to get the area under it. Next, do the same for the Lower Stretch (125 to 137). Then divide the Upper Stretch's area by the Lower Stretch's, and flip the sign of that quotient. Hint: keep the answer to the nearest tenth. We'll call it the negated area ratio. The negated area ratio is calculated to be -1.0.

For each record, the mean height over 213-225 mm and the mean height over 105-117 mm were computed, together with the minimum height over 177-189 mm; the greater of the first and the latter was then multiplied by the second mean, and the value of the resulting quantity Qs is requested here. 21.0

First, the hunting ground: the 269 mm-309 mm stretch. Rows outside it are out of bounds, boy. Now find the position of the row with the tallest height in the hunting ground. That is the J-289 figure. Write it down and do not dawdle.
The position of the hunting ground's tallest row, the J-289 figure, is 307 mm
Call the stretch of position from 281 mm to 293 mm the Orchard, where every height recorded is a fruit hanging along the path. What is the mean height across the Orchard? 4.5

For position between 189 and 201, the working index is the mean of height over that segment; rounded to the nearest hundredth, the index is 3.87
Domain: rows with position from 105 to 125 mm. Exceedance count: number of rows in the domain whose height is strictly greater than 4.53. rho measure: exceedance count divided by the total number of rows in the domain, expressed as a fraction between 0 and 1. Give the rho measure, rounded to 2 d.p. 0.20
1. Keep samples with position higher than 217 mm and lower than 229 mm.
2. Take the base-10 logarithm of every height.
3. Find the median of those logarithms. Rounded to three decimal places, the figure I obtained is 0.661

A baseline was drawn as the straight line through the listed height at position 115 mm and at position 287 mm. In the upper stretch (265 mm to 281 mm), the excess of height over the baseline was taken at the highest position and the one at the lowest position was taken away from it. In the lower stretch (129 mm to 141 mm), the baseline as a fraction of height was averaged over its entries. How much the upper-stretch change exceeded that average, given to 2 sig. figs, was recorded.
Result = -1.8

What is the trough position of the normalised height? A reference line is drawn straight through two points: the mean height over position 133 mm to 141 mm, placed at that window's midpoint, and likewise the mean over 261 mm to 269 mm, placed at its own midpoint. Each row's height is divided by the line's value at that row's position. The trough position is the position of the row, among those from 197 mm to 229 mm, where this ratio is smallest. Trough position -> 227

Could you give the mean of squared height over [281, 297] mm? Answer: 21.0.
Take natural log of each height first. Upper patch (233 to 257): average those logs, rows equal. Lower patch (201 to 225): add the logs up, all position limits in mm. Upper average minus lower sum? -7.57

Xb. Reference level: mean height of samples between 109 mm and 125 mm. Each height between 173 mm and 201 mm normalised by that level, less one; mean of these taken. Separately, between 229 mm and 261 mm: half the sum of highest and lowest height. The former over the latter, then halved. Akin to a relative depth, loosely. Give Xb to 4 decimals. 0.0010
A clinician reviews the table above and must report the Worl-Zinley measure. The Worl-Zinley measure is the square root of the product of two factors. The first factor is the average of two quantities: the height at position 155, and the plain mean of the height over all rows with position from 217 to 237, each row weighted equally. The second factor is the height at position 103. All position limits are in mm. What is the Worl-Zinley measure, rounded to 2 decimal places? 4.47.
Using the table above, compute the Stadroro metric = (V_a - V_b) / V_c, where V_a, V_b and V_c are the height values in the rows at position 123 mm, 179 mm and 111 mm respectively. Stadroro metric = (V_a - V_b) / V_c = -0.13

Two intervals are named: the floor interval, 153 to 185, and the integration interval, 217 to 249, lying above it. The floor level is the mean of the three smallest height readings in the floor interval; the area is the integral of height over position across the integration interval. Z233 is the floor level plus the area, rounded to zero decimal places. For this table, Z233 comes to 152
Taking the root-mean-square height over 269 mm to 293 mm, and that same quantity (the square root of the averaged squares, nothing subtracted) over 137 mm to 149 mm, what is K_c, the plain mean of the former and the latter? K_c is 4.5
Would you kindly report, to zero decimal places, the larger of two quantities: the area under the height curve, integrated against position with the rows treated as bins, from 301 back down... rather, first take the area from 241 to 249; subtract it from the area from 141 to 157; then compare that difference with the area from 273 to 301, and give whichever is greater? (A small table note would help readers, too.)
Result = 129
